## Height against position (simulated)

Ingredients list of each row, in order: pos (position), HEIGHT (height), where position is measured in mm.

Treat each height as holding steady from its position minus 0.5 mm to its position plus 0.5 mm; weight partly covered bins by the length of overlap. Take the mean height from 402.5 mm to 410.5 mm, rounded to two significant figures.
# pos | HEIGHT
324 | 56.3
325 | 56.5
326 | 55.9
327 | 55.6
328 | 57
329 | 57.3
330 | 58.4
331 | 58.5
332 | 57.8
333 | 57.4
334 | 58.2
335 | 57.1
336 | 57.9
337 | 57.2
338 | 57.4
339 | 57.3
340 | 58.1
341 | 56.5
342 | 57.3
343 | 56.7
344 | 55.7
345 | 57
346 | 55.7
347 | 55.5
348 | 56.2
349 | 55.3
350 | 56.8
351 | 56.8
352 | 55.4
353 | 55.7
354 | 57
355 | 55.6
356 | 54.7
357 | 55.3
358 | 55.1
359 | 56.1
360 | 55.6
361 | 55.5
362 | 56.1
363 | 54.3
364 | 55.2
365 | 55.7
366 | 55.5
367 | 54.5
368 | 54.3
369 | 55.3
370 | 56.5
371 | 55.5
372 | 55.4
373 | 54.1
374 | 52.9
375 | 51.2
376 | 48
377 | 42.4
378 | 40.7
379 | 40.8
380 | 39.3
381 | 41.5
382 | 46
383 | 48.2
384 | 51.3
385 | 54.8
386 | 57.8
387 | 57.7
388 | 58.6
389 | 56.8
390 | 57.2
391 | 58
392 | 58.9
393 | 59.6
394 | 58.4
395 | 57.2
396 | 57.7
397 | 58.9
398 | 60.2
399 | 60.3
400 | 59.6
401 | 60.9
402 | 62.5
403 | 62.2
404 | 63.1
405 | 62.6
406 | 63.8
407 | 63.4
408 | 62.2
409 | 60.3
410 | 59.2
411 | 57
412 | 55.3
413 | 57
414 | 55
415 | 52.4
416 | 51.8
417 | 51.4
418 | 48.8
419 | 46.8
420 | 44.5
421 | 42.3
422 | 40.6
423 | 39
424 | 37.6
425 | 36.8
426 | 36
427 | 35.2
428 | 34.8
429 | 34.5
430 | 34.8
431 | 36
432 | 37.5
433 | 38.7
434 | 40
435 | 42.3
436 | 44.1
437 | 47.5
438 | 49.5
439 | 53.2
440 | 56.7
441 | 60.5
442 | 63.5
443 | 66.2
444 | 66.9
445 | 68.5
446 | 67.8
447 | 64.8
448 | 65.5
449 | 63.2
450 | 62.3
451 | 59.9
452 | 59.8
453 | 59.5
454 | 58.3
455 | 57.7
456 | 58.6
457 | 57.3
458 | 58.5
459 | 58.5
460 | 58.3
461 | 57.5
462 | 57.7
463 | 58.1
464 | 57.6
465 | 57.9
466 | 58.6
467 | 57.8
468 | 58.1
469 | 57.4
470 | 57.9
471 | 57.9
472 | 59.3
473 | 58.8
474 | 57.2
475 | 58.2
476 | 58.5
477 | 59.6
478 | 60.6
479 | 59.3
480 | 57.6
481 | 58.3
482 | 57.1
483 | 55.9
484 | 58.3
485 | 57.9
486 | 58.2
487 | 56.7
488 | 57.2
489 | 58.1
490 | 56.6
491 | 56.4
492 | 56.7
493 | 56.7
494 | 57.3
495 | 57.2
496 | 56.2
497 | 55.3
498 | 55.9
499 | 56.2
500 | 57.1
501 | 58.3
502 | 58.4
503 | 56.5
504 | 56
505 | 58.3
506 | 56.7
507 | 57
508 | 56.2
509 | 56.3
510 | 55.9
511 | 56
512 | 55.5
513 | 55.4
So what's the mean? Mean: 62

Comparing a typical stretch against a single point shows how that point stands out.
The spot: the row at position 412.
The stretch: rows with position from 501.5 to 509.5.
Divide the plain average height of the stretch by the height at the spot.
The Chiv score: 1.03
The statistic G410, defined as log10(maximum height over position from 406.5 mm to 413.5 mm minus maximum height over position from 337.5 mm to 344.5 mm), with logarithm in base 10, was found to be 0.7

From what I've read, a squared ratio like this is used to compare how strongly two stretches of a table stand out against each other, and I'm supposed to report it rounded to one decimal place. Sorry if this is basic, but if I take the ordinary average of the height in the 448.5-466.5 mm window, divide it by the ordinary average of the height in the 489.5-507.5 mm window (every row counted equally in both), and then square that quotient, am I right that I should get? 1.1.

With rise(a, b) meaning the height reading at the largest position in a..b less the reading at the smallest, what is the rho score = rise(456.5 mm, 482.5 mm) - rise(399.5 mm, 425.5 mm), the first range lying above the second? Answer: 23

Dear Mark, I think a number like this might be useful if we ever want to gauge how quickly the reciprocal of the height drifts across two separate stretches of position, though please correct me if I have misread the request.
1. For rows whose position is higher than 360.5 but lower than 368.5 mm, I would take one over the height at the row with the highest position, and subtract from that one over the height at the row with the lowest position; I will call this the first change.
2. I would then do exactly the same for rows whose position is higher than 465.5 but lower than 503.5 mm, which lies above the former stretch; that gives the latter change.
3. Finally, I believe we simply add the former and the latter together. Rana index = 0.001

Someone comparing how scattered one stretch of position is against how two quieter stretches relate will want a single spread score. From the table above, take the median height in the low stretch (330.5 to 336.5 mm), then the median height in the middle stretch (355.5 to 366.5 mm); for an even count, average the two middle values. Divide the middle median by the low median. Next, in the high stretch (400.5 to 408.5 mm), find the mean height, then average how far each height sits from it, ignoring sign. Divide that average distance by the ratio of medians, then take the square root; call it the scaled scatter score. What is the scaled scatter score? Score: 0.82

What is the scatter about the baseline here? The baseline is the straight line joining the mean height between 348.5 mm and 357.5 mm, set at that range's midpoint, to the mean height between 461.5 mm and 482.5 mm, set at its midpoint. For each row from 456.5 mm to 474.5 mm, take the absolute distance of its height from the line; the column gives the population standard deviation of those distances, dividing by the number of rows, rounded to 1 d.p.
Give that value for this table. 0.3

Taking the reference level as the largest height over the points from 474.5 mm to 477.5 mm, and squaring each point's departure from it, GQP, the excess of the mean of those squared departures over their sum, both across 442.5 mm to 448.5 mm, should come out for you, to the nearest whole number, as -254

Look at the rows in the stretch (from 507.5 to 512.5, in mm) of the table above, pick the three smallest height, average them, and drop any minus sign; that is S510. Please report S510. 55.8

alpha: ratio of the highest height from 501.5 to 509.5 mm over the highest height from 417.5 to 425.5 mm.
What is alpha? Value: 1.20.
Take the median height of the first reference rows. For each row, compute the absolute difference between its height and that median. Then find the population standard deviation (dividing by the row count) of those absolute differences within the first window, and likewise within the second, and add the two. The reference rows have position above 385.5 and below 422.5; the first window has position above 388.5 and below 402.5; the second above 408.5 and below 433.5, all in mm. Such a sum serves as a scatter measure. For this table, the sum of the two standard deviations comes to 10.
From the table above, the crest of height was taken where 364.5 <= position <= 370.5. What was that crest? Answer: 56.5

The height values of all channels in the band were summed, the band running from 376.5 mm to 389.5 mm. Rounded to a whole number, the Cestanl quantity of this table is 636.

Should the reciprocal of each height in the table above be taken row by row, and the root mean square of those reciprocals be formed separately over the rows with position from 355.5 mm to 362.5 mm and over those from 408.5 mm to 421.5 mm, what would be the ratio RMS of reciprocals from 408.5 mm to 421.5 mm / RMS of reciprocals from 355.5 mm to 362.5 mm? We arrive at 1.08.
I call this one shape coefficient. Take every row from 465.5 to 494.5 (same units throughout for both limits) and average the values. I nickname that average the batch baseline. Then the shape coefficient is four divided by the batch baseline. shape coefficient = 0.069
